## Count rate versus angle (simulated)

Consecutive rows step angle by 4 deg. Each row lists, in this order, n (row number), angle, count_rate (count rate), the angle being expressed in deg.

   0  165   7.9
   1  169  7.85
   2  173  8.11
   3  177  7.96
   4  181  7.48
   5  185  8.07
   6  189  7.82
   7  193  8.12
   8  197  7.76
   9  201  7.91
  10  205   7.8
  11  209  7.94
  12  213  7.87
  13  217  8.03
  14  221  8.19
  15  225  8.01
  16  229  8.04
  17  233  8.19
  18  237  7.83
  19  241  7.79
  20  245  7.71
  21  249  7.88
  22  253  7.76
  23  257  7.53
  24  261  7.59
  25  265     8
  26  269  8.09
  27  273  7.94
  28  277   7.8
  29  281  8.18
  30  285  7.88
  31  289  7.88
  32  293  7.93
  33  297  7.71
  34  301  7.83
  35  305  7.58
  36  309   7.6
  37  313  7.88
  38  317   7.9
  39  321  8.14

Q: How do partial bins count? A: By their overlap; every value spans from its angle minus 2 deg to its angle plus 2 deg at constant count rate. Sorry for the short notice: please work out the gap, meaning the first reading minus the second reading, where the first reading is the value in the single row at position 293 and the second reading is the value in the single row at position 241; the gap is 0.1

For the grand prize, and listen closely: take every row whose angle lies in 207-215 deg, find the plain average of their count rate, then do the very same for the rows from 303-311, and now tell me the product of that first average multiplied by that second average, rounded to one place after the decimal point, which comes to 60.0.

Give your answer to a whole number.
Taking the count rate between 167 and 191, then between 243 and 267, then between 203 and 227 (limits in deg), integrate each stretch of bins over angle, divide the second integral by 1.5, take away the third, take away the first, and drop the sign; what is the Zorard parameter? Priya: 257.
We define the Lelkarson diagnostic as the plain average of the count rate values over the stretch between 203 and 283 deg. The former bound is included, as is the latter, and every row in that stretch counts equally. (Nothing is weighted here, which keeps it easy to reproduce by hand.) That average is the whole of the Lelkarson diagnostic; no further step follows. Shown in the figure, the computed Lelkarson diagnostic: 7.91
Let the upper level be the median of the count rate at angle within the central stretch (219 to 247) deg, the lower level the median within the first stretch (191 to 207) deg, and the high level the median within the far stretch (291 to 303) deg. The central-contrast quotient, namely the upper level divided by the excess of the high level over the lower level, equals -320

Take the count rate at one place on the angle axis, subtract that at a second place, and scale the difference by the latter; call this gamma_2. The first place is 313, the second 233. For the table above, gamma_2 -0.04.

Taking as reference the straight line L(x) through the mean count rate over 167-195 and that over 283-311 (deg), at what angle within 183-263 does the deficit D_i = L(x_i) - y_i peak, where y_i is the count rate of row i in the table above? 257 deg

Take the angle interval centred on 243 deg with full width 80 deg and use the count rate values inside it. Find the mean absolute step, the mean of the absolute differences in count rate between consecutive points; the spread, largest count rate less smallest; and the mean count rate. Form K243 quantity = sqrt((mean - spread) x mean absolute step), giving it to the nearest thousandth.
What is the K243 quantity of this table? 1.091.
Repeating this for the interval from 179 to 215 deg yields 1.334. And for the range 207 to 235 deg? 0.982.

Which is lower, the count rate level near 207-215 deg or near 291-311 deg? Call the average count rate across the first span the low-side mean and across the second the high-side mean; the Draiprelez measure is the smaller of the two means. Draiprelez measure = 7.73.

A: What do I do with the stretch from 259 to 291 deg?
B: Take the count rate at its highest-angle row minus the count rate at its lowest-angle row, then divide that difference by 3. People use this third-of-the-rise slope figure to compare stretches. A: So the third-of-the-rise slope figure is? 0.10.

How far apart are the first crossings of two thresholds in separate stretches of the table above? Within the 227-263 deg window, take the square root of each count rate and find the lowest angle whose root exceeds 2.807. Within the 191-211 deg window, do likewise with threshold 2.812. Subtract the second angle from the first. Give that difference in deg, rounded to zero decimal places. 36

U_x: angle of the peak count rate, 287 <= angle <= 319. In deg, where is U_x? 293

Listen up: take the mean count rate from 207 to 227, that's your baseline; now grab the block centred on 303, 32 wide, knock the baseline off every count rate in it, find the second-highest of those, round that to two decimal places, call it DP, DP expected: -0.11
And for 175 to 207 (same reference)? 0.06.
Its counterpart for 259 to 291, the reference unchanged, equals 0.08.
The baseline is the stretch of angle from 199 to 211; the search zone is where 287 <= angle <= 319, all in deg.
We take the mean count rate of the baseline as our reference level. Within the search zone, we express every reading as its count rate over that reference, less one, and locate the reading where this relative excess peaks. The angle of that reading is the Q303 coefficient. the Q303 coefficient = 293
